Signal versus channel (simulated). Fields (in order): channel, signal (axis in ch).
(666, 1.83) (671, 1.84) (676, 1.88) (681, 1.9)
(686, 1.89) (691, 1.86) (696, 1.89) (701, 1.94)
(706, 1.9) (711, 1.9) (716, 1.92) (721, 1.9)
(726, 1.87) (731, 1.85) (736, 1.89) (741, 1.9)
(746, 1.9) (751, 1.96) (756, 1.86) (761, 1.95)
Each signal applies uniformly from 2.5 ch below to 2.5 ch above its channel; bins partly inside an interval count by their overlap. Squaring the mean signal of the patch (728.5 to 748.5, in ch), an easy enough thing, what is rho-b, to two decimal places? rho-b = 3.55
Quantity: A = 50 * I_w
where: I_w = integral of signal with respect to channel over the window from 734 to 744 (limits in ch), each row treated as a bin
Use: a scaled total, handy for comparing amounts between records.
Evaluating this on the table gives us 948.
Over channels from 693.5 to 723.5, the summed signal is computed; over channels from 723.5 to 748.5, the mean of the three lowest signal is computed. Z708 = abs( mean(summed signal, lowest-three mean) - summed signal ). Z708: 4.79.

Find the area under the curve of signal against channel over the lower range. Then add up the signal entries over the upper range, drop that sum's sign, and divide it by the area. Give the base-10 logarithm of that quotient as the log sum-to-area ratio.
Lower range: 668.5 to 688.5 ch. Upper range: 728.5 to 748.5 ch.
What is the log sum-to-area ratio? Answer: -0.697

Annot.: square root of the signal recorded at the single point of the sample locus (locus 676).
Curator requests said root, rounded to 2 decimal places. 1.37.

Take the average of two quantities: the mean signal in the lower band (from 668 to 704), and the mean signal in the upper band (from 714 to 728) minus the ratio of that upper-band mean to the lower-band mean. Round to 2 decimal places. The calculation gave 1.39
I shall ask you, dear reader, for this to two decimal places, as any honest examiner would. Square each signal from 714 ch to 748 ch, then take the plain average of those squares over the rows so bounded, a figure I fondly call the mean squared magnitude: 3.57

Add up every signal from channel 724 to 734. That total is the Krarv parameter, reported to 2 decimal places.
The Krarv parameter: 3.72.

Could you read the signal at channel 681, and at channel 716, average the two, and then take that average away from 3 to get 1.090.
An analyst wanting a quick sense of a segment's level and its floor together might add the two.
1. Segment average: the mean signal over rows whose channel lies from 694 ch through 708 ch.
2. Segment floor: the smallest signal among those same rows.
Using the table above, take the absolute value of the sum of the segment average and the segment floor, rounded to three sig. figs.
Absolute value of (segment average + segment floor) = 3.80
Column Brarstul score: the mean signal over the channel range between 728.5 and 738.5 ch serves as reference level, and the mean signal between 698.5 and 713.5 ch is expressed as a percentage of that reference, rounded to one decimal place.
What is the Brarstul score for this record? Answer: 102.3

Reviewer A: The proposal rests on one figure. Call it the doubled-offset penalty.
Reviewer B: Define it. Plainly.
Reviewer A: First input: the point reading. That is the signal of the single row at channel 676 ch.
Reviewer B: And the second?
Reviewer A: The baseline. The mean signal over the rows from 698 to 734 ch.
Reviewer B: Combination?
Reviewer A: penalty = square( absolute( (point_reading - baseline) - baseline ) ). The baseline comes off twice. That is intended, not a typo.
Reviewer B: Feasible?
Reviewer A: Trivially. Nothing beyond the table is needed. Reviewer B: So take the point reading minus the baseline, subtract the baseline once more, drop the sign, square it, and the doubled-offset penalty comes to 3.66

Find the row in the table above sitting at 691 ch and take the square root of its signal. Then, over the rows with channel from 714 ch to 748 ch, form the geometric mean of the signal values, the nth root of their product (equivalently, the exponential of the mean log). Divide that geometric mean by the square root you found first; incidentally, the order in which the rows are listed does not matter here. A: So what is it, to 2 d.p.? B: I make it 1.39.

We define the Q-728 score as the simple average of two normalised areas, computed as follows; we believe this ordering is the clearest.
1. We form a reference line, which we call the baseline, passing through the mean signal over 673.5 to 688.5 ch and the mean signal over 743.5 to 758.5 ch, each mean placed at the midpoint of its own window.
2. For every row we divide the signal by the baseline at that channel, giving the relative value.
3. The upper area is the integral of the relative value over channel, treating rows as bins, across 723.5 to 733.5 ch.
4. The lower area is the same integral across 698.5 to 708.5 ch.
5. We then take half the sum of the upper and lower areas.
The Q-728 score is 9.96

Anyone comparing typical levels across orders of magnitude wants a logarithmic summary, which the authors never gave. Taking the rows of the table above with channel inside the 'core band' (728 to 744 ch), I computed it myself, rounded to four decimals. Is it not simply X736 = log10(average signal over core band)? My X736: 0.2742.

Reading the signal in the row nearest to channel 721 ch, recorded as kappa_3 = 1.9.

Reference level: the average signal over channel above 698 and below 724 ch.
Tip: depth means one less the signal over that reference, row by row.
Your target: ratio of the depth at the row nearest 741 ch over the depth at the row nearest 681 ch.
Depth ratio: 1.0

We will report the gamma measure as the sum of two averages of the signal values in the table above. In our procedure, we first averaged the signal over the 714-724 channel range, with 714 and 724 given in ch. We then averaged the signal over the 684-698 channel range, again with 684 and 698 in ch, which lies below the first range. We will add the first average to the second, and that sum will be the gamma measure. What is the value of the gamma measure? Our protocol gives 3.79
